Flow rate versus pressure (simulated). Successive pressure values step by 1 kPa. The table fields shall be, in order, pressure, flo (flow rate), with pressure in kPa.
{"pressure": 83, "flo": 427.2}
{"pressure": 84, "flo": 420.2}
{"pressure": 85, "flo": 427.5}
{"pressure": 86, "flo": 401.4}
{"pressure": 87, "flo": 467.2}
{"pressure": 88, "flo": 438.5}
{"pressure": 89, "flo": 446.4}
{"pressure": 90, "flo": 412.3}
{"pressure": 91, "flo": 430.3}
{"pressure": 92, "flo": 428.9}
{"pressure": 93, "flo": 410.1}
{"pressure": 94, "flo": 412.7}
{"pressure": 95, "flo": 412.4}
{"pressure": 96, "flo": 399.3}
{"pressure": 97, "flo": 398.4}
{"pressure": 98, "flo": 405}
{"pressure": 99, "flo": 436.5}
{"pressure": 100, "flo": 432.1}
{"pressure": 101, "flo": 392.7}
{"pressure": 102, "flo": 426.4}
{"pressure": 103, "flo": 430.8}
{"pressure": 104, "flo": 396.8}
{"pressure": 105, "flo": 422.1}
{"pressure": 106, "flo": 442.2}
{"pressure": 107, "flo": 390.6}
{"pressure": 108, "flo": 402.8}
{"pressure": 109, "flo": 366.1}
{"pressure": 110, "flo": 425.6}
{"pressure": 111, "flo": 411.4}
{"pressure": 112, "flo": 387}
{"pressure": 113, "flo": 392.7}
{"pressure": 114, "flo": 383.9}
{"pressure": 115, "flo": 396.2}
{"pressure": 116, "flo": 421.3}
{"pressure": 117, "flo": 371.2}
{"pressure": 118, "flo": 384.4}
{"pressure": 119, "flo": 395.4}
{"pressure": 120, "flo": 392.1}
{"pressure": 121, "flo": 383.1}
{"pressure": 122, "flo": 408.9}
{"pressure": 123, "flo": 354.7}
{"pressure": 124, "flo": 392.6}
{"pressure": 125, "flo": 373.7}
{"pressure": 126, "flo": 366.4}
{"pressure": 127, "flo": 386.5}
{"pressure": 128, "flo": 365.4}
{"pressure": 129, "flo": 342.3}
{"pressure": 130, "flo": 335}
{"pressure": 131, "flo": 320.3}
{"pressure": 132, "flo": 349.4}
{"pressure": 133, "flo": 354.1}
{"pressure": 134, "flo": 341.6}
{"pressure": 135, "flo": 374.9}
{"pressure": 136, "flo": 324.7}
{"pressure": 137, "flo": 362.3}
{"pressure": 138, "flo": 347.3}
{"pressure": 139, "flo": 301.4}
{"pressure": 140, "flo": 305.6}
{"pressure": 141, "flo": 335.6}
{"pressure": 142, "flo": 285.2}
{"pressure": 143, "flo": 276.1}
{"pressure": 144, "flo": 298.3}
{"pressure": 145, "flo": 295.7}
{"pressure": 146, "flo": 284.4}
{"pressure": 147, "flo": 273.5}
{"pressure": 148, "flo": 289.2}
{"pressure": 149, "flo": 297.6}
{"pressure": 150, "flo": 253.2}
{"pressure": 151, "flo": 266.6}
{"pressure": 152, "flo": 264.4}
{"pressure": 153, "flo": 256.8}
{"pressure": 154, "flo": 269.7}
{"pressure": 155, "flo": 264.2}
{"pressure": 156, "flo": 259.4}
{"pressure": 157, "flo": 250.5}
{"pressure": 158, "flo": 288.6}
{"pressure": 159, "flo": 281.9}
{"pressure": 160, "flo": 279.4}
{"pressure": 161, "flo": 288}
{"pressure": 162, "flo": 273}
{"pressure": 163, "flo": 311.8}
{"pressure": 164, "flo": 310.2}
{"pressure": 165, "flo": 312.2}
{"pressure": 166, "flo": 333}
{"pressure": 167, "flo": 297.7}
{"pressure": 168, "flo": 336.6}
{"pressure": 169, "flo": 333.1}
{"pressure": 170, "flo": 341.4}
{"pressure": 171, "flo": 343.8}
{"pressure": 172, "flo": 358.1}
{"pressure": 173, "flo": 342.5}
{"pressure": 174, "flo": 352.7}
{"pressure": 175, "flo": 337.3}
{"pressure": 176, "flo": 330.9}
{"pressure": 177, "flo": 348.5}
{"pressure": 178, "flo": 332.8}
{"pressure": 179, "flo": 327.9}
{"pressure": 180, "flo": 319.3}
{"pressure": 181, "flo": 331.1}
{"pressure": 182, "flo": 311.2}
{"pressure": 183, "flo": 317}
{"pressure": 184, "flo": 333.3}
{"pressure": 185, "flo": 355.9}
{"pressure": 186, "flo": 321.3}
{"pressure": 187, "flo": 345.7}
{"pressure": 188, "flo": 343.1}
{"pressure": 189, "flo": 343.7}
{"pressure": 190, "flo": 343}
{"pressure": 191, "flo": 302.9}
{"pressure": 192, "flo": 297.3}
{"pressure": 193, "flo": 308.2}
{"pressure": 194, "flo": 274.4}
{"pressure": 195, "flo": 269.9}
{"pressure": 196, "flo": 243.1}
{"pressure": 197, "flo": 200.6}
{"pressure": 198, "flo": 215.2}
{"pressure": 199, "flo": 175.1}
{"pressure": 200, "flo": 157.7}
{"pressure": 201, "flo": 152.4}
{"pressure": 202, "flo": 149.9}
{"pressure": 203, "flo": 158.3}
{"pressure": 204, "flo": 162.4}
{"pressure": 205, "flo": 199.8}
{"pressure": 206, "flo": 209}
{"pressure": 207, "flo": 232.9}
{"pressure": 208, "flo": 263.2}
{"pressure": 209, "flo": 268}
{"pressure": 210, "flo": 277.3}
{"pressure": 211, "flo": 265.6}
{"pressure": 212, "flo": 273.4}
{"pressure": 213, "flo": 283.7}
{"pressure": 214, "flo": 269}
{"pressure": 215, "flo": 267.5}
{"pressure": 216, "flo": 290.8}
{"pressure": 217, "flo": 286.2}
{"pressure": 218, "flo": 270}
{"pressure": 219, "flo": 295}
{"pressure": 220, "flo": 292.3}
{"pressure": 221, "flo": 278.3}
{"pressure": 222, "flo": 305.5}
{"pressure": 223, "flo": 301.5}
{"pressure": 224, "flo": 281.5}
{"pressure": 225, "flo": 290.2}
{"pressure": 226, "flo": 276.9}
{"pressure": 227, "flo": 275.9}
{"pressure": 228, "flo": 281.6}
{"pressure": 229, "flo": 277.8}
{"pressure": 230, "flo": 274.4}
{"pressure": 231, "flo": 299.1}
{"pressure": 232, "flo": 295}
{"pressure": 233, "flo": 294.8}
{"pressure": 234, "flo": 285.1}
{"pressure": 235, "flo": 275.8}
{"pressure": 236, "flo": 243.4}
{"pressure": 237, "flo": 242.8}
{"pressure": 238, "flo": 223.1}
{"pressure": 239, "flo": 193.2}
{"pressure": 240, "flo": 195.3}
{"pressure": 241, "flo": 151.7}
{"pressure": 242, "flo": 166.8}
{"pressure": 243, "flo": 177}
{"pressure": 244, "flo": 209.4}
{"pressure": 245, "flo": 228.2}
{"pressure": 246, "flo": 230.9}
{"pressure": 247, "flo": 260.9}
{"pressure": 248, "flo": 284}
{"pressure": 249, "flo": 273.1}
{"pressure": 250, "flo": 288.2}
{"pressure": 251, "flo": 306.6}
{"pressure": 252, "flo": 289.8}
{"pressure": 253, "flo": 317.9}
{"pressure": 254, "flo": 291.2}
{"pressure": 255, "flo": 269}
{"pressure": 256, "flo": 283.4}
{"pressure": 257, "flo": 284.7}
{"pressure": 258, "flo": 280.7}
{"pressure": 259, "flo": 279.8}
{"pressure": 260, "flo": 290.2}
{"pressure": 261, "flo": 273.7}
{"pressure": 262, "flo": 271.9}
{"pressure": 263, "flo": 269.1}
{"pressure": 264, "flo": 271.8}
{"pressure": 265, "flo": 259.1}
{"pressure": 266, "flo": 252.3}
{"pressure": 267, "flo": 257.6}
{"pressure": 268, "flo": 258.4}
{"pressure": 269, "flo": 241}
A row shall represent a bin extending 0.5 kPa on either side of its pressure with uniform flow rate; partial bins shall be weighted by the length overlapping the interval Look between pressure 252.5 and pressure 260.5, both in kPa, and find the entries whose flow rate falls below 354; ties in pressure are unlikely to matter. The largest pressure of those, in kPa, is 260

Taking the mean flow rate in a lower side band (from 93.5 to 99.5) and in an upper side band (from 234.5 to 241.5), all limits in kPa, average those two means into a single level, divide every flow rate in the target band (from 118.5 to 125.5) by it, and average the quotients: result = 1.23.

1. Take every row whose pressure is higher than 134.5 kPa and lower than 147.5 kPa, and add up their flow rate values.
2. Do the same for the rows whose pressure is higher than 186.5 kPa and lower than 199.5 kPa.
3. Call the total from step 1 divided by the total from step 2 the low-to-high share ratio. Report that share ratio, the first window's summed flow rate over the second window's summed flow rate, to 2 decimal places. 1.11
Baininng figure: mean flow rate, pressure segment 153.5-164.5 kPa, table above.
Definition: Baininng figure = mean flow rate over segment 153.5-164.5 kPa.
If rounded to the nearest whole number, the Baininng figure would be 280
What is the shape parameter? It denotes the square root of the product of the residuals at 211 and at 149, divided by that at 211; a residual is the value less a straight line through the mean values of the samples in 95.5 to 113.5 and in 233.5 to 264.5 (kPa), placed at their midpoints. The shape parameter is -1.5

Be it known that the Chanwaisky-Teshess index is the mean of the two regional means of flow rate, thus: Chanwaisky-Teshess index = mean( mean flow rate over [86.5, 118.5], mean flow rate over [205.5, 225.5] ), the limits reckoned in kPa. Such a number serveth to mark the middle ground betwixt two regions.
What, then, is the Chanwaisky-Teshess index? 343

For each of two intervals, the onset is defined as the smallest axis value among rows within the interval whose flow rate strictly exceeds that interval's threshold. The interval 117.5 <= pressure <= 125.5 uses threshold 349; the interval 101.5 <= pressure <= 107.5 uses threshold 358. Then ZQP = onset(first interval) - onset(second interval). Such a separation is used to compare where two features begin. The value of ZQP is 16 kPa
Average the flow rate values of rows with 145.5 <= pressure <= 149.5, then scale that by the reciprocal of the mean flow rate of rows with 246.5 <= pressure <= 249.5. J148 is 1.05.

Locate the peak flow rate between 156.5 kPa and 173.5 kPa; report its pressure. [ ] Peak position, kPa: 172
